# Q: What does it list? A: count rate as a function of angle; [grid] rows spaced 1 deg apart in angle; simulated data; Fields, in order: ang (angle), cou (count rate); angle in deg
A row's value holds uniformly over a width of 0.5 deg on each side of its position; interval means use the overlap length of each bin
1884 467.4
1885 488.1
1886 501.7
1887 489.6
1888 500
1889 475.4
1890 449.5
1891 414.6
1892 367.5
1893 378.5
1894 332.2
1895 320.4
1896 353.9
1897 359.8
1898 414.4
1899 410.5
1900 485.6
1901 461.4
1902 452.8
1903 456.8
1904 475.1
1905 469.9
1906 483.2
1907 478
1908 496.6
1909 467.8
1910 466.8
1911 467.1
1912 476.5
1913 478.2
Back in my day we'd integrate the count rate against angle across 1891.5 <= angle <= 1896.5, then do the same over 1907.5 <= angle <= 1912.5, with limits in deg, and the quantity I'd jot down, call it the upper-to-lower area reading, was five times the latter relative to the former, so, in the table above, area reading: 6.8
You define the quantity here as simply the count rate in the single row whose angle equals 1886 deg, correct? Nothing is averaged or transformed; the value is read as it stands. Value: 501.7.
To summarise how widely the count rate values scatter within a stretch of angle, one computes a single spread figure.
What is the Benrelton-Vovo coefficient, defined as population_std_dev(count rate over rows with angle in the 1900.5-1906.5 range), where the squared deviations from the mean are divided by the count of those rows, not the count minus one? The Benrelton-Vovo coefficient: 11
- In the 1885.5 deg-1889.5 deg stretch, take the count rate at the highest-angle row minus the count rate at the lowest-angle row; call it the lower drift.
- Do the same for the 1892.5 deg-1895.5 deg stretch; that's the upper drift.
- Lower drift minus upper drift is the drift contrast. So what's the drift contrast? 32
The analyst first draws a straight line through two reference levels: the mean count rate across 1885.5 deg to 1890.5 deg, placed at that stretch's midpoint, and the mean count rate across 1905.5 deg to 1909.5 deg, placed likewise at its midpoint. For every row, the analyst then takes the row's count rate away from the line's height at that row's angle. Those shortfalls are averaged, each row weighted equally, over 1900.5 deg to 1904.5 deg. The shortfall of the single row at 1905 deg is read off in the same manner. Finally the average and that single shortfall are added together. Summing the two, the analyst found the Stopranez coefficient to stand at 32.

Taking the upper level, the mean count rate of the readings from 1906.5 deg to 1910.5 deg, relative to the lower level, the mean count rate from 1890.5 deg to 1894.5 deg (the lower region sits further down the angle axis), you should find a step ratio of 1.28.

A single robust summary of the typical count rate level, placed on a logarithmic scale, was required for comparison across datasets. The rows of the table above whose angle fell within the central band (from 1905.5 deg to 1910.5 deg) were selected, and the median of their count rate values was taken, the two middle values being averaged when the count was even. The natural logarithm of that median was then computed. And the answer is 6.170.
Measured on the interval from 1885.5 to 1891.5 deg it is 6.179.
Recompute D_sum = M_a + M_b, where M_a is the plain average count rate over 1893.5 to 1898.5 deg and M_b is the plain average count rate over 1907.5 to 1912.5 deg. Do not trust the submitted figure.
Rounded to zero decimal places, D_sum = 831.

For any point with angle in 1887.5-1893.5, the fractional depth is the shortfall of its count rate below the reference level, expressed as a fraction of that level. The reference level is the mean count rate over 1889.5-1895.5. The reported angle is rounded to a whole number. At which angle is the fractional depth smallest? 1888 deg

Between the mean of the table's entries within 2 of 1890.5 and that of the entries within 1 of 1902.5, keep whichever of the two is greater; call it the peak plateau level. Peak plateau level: 455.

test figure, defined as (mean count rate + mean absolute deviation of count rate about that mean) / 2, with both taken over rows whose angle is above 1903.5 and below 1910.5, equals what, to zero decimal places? 242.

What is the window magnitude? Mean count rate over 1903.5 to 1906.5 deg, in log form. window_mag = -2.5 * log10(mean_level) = -6.69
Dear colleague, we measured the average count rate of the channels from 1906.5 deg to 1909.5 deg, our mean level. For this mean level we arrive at 481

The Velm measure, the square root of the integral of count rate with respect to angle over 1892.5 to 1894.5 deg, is 27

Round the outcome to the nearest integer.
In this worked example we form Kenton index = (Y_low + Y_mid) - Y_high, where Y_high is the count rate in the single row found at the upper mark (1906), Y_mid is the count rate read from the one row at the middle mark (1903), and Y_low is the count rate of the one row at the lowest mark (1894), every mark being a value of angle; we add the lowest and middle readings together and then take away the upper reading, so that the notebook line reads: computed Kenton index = 306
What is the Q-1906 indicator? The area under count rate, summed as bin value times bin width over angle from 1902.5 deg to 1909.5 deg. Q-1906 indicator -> 3327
